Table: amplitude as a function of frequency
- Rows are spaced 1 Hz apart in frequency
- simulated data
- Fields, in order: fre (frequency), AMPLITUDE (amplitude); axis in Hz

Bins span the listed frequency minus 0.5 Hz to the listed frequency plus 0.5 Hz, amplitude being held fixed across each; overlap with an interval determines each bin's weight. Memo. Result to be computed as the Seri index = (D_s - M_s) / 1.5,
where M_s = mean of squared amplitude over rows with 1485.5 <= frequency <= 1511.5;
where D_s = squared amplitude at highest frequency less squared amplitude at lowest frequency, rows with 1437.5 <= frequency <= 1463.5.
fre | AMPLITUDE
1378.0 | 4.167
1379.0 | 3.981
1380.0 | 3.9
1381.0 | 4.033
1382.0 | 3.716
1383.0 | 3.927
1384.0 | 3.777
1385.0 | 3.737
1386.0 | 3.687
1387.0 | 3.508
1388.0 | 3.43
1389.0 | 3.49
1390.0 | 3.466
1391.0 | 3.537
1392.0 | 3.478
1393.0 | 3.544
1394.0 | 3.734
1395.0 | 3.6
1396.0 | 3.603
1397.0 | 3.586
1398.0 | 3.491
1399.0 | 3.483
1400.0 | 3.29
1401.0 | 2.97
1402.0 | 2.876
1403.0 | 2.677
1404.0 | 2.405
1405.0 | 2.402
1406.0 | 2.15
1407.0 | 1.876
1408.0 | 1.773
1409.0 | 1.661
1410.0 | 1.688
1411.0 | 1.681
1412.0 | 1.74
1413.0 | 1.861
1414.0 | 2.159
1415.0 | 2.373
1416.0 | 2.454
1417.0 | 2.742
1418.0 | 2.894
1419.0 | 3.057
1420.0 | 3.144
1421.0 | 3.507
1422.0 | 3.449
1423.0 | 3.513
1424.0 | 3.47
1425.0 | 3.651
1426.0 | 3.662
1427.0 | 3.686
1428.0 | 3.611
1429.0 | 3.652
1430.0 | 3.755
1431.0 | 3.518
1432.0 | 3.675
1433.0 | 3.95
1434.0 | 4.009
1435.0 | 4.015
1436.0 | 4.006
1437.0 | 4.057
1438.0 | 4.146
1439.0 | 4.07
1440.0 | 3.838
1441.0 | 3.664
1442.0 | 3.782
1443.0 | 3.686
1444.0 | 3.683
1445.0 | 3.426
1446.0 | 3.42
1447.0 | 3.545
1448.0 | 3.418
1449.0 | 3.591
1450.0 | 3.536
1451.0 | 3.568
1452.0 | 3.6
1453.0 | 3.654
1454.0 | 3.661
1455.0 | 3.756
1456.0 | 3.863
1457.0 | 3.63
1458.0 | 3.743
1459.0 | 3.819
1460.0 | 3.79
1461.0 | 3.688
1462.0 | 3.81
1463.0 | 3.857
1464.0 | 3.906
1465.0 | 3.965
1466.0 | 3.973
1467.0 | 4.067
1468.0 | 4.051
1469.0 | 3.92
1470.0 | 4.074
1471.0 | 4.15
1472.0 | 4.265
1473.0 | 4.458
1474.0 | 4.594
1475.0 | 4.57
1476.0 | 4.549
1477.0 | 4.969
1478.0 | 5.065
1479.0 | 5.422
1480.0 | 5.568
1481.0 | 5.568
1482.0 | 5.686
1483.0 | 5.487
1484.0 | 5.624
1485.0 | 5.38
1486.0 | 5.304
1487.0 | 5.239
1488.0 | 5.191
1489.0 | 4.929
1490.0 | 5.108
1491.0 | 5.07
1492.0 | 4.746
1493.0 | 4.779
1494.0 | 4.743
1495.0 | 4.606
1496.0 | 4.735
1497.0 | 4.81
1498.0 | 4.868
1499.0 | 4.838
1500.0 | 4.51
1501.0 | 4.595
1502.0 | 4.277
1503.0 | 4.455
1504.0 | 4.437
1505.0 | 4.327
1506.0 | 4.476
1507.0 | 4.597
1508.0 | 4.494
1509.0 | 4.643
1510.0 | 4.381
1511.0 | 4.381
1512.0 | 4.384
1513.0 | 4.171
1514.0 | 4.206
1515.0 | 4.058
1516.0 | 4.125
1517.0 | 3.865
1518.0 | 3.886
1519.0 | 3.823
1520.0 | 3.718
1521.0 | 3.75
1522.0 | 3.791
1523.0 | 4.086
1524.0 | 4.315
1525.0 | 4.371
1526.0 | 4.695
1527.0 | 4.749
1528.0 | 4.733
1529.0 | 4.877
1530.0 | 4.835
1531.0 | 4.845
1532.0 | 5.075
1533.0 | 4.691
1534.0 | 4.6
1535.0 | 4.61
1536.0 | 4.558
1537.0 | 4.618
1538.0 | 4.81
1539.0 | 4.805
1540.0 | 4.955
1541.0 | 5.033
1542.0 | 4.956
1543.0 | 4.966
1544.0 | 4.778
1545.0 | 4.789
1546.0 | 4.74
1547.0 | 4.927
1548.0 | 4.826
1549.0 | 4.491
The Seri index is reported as -16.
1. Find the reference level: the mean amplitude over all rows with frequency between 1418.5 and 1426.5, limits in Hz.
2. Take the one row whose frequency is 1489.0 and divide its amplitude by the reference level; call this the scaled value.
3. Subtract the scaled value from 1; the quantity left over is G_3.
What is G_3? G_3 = -0.44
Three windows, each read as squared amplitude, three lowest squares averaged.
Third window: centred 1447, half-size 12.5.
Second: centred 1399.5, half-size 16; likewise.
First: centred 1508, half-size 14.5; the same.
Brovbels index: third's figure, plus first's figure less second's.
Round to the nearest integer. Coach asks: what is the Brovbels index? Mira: 23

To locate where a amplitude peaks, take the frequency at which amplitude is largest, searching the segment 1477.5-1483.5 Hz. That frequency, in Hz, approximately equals 1482.0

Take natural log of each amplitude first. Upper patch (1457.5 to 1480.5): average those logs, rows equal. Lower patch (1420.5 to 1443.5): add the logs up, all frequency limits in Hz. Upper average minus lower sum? -29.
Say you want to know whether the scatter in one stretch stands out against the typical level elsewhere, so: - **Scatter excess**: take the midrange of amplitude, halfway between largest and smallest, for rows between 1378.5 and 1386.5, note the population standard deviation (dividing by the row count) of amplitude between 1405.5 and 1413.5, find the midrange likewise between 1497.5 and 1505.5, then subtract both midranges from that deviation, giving -8.3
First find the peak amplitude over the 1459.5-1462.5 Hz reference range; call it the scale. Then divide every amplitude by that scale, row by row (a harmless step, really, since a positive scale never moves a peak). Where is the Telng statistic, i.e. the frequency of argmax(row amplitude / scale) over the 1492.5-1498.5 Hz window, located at 1498.0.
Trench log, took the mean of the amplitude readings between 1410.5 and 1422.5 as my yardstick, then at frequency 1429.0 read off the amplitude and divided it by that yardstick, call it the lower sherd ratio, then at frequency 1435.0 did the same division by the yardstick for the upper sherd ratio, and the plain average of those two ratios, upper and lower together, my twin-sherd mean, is 1.48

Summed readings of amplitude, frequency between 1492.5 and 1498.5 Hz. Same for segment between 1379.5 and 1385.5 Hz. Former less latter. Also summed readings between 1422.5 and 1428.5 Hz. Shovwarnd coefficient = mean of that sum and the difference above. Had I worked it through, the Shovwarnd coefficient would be 13.5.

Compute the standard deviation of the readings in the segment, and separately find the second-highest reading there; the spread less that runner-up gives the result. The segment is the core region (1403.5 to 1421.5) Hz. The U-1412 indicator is -2.6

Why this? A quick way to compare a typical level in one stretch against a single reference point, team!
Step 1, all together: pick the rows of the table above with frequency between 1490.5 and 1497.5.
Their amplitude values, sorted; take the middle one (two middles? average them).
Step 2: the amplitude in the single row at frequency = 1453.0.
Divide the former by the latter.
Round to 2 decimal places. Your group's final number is 1.30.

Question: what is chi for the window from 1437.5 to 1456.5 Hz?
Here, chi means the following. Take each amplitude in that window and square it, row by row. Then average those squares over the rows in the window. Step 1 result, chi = 14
